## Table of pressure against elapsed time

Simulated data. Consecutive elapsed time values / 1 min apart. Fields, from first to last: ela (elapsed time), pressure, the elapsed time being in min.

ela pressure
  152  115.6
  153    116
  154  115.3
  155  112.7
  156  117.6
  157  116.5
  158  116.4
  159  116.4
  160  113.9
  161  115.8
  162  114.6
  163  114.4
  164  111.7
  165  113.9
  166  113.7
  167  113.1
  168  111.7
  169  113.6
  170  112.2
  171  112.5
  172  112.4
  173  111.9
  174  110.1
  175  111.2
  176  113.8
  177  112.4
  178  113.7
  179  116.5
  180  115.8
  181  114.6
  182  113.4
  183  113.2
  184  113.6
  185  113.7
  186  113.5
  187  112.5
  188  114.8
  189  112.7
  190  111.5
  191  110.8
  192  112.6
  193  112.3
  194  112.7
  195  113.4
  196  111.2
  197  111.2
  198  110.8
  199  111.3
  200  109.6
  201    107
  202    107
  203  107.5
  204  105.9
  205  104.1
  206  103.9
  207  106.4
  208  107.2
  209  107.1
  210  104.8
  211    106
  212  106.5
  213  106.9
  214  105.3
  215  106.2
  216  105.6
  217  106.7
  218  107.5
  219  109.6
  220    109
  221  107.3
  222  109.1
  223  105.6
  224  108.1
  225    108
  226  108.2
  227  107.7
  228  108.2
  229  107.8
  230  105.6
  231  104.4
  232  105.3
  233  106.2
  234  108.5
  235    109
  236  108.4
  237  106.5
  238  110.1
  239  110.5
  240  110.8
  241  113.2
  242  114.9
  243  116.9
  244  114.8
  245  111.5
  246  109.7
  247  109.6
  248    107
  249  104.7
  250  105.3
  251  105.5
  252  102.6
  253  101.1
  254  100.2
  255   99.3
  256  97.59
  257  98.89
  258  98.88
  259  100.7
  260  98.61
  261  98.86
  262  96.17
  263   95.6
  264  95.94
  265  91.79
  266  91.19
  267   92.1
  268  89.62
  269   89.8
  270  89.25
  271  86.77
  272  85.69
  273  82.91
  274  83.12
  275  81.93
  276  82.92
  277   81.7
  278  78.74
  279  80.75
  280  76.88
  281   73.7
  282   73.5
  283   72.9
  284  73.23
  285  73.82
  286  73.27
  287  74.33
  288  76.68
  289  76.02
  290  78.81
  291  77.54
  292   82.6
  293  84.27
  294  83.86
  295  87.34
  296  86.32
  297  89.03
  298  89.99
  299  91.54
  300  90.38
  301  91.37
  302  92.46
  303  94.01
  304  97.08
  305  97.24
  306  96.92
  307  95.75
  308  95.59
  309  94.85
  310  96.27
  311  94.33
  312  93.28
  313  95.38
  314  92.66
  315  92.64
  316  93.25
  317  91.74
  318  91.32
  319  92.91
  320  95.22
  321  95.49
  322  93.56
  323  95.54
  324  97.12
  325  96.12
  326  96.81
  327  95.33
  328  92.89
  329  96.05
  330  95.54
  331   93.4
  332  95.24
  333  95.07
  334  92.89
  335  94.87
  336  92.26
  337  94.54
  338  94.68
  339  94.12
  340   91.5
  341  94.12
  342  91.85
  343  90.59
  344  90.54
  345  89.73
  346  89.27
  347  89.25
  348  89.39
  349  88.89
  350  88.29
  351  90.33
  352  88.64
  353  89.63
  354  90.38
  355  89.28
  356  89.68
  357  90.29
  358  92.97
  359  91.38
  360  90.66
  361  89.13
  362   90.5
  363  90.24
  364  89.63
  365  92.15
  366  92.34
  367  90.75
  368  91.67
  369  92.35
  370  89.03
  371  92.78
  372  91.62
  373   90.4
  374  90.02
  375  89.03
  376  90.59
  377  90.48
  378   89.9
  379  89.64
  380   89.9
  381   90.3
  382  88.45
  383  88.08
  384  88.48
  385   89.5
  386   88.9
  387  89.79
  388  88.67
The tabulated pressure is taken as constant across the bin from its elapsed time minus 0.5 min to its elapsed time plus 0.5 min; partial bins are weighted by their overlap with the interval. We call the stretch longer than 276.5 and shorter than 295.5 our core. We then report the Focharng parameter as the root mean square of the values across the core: 78.0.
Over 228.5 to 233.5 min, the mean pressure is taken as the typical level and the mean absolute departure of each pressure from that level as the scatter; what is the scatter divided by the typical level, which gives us 0.0086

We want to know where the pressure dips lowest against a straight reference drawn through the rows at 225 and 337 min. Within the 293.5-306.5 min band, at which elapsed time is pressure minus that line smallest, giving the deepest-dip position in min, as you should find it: 294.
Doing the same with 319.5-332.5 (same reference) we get 322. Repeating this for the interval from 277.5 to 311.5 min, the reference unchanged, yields 283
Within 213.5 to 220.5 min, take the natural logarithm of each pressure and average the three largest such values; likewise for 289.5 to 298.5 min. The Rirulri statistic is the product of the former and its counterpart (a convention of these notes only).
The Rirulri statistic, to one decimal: 21.0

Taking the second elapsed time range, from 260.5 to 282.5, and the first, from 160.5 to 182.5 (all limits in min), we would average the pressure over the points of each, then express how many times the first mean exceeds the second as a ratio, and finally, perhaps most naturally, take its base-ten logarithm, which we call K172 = 0.12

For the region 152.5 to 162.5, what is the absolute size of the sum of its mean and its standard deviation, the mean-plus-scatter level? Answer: 117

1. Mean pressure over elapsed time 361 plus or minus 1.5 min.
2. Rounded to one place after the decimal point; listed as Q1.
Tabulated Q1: 90.1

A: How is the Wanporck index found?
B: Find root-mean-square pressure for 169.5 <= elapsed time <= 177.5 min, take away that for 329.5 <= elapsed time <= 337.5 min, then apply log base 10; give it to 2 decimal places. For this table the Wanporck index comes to 1.25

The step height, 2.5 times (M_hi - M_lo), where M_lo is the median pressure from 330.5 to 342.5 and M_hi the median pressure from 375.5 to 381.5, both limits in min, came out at -10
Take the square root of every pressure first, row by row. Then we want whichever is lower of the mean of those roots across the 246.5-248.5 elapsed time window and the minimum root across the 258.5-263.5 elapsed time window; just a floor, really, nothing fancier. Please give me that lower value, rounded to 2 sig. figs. 9.8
